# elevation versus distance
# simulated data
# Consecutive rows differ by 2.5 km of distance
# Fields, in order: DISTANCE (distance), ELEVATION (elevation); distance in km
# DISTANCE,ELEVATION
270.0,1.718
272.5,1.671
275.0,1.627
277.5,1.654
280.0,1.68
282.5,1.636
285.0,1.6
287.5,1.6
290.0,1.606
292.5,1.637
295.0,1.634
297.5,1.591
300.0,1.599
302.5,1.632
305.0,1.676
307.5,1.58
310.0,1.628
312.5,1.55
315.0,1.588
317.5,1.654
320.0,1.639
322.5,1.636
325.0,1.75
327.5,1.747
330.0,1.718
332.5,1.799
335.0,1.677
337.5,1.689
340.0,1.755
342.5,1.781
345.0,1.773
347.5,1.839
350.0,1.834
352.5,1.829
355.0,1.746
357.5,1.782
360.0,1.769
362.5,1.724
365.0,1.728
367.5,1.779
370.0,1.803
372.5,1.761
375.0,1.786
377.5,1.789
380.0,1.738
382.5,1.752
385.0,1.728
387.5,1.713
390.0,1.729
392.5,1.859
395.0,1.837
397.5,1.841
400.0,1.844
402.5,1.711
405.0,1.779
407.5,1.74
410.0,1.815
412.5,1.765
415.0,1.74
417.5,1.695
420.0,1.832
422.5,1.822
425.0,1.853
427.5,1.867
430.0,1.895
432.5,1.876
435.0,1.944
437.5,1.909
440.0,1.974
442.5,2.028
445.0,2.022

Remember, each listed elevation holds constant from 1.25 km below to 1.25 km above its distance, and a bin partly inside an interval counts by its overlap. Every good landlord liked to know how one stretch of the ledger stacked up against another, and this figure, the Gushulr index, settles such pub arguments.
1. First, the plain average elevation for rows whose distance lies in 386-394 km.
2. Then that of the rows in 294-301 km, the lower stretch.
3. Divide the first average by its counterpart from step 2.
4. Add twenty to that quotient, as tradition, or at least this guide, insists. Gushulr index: 21.10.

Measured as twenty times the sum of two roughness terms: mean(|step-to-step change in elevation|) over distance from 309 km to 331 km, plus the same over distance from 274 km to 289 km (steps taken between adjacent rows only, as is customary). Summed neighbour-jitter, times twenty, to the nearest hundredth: 1.40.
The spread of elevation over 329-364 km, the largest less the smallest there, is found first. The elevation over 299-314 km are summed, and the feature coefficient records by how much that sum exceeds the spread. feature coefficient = 10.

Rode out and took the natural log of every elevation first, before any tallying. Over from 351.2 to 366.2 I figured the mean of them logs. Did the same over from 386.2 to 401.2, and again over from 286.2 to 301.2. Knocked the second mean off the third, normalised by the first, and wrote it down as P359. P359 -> -0.198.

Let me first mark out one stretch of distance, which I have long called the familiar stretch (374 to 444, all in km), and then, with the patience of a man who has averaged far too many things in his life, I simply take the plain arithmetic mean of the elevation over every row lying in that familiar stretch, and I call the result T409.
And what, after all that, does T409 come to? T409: 1.82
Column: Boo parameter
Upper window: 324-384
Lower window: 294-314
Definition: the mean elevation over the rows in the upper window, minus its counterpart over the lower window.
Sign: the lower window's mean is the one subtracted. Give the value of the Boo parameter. 0.15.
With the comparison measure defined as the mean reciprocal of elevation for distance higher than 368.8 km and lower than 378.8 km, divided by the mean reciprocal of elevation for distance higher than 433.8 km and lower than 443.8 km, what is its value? 1.10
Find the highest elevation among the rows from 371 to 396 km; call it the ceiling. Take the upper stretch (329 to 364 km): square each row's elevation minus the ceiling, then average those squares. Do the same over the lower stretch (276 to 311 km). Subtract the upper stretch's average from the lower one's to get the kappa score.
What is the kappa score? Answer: 0.044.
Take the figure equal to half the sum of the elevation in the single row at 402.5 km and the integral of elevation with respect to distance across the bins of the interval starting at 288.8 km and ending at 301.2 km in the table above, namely 10.9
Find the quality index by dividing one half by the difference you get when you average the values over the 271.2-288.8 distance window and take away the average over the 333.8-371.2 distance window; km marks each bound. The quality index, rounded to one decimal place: -3.9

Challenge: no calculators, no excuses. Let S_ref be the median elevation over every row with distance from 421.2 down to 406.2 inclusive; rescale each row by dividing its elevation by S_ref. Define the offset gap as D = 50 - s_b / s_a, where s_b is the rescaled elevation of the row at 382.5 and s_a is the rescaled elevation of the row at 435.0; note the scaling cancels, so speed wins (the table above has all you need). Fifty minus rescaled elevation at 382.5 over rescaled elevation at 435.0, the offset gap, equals 49.10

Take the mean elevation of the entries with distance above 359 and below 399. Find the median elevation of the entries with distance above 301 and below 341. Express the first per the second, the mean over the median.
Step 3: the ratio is 1.06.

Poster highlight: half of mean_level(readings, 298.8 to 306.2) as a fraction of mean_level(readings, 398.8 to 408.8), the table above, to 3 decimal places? 0.462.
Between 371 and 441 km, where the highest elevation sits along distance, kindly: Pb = 440.0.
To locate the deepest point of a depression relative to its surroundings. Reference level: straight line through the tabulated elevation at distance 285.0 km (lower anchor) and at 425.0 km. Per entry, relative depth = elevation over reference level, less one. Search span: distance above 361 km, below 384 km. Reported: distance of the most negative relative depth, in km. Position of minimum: 380.0 km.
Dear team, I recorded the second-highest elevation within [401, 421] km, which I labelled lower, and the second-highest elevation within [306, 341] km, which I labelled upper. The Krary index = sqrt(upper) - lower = -0.490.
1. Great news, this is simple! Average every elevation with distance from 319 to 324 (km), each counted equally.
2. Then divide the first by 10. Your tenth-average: 0.164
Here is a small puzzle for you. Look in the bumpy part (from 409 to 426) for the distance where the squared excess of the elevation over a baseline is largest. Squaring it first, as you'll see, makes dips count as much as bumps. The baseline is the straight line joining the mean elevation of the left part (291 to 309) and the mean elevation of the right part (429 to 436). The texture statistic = 417.5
